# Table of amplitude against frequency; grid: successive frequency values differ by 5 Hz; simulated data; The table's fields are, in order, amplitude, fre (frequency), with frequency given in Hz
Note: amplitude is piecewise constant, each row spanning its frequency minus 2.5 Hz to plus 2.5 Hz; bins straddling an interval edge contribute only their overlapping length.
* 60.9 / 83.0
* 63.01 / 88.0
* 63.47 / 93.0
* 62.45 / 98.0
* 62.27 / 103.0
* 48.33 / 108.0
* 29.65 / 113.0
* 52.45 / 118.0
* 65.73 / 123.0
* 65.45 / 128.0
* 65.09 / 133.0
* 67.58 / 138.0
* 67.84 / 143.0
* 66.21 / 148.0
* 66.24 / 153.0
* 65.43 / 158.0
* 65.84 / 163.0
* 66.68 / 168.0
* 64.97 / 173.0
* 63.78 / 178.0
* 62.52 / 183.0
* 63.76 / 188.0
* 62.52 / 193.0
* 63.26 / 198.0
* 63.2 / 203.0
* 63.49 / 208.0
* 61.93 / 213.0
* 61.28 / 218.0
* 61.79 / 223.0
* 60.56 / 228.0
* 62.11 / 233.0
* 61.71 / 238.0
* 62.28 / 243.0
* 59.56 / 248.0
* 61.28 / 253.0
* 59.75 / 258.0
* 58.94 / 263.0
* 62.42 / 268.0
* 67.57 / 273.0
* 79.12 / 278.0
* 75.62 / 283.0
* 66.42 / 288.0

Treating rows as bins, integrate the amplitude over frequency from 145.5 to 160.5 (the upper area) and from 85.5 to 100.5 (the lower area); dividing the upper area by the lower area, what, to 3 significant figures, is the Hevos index 1.05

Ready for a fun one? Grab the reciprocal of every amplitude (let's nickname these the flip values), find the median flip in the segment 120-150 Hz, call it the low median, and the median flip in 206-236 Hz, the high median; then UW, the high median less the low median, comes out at 0.0010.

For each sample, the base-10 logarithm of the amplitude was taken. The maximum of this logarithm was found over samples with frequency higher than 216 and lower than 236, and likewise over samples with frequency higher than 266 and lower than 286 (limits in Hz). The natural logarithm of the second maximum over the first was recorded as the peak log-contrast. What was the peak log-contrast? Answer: 0.057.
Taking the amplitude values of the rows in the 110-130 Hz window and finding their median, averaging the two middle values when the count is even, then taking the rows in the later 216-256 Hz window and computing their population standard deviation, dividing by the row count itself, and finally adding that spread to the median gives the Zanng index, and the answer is 59.8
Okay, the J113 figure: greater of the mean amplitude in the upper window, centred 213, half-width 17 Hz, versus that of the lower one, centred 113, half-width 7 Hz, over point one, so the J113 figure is 622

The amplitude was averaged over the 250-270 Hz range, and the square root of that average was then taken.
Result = 7.78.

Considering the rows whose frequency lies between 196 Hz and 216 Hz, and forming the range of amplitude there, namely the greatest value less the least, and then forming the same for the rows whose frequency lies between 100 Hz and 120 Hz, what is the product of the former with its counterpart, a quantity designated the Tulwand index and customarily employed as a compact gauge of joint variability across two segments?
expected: 51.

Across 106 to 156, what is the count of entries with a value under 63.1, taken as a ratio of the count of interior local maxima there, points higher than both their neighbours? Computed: 1.50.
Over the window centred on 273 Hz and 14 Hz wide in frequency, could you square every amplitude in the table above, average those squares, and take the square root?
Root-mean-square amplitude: 70.1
